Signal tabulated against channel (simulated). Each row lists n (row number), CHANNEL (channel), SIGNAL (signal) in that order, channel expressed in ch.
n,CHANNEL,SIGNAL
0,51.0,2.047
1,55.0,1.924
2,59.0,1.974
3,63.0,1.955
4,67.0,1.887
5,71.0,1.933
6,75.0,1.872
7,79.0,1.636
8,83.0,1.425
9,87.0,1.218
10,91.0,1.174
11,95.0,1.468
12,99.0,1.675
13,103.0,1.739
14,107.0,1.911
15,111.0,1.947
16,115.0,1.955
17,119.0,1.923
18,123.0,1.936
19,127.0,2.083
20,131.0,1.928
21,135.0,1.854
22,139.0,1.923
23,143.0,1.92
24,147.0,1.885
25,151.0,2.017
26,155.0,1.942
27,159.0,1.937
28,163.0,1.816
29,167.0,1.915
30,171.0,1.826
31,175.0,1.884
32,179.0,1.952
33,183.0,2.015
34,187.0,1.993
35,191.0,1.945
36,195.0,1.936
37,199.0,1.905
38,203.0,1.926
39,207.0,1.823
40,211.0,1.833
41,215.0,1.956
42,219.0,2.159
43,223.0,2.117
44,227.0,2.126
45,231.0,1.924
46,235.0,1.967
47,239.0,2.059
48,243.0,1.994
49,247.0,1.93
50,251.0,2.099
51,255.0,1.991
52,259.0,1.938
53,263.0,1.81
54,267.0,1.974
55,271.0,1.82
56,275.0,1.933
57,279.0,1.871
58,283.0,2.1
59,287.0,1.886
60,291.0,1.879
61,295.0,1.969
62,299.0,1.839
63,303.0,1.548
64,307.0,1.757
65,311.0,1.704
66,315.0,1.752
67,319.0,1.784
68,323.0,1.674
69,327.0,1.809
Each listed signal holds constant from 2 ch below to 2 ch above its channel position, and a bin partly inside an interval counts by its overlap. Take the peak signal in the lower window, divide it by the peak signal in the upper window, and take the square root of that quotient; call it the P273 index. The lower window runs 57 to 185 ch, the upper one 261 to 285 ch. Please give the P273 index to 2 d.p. 1.00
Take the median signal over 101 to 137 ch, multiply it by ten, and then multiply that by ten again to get 193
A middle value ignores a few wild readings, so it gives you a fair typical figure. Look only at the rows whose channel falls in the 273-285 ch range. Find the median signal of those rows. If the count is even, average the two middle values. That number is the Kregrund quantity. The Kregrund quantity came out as 1.93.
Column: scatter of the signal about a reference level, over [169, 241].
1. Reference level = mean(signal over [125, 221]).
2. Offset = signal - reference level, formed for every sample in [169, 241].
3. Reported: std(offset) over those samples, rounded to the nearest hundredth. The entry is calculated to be 0.10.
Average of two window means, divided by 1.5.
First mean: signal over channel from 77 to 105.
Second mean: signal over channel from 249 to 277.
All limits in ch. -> 1.14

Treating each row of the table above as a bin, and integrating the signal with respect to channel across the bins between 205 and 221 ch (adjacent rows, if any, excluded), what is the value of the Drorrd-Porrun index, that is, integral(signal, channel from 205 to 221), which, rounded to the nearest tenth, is 31.1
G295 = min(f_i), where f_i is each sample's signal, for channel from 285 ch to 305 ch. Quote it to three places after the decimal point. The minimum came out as 1.548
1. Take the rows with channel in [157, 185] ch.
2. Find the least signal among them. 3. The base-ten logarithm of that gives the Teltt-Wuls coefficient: 0.259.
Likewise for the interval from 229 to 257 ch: 0.284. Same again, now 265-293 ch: 0.260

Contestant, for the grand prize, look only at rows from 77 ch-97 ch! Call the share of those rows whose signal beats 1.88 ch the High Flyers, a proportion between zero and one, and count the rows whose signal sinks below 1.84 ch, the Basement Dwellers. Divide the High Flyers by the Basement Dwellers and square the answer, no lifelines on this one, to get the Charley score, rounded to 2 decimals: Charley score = 0.00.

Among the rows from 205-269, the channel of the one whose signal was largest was 219.0 ch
